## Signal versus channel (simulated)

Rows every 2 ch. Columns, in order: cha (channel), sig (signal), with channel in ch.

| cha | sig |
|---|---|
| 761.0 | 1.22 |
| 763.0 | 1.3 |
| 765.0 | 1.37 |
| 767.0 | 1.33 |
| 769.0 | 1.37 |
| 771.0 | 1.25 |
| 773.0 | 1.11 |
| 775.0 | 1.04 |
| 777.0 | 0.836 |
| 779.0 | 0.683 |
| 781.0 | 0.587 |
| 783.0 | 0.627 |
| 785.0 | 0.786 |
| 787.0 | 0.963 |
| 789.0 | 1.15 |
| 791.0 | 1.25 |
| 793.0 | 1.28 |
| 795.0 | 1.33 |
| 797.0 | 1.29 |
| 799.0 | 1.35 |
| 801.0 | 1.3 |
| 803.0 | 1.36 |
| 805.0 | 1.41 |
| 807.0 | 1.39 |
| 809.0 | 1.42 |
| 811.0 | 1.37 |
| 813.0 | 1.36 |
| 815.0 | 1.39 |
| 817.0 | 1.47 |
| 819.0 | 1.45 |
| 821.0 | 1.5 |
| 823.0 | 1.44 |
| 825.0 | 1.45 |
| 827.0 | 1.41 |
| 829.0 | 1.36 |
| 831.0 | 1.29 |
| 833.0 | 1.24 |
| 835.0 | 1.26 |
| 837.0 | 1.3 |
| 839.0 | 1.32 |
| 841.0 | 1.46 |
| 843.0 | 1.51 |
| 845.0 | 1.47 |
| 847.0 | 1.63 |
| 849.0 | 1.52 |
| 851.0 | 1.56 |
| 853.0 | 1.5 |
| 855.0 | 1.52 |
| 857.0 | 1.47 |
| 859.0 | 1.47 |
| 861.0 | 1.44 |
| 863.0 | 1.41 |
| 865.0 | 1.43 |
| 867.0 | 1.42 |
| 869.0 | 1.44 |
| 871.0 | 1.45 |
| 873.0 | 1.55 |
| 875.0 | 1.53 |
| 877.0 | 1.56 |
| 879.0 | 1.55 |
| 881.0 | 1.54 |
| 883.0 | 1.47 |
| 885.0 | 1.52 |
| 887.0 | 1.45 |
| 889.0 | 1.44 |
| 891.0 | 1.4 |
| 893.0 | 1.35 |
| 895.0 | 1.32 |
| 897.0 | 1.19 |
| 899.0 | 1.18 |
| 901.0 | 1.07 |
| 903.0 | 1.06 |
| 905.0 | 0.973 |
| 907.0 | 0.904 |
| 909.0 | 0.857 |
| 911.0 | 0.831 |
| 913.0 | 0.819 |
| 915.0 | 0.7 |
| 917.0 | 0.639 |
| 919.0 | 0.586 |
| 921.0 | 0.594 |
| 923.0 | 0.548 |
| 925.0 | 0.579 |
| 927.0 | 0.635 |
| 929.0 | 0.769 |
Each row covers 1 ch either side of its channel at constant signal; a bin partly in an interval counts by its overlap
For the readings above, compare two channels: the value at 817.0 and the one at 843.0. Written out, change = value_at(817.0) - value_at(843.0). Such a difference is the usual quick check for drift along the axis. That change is 0.0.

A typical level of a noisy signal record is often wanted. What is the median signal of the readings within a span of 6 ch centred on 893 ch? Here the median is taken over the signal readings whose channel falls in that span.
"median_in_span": 1.35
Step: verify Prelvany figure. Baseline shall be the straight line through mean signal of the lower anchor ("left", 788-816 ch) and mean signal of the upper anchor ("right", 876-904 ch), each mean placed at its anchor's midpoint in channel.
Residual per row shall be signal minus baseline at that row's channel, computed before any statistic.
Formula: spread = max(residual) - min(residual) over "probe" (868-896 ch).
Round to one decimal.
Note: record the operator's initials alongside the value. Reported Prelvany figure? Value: 0.2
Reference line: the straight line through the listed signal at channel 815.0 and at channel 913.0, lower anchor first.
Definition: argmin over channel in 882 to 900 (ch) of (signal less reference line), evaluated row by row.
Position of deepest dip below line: 897.0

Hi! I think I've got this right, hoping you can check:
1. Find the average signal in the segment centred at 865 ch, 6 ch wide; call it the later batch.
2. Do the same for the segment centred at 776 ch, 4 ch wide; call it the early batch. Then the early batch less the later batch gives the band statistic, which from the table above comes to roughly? -0.48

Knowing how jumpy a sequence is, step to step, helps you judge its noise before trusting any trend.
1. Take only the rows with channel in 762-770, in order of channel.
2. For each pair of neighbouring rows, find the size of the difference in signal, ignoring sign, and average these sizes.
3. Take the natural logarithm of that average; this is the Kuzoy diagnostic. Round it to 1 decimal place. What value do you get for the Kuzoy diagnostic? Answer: -3.0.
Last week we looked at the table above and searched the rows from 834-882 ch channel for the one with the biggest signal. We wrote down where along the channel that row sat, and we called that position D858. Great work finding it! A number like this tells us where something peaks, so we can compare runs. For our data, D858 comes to 847.0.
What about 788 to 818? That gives 817.0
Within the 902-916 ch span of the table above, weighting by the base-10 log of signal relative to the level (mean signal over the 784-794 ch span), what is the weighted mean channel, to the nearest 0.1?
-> 911.2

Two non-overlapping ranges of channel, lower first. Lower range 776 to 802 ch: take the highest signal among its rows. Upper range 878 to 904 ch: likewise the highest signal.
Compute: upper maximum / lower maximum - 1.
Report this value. 0.15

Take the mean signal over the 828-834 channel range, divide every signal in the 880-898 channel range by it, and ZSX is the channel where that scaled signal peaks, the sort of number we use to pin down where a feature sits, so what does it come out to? 881.0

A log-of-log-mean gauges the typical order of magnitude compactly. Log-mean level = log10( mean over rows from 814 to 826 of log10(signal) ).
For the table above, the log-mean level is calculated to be -0.79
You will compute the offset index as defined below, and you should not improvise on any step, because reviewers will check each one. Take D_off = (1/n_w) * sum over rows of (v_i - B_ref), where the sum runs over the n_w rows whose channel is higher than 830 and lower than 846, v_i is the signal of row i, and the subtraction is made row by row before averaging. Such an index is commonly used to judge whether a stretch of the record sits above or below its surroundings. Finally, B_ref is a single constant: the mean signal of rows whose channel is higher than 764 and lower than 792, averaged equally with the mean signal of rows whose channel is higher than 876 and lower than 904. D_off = 0.16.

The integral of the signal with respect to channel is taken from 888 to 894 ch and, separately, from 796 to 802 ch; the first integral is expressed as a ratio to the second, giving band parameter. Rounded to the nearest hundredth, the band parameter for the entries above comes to 1.06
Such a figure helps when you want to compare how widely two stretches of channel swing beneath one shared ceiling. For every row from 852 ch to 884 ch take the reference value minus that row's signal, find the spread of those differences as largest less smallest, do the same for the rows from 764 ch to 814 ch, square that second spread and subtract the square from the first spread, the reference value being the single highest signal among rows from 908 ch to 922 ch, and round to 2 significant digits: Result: -0.54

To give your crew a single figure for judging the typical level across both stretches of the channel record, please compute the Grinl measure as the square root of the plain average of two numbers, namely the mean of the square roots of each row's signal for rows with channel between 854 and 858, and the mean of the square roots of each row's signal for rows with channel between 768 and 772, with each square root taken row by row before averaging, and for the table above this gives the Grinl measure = 1.09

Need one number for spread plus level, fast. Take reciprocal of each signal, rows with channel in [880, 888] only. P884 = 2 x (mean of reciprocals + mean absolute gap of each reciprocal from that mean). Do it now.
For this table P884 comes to 1.37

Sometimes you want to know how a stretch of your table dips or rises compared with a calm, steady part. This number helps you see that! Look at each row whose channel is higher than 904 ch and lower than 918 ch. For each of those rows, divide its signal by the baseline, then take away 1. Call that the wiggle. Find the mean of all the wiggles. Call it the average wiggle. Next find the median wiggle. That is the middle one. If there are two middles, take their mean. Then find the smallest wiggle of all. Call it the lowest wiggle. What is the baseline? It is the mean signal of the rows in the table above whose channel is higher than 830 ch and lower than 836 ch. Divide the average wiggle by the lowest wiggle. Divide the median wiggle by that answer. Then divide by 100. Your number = -0.0048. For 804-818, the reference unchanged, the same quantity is 0.0007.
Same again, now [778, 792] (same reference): -0.0064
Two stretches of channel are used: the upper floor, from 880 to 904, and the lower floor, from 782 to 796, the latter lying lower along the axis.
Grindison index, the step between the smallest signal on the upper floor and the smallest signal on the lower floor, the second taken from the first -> 0.43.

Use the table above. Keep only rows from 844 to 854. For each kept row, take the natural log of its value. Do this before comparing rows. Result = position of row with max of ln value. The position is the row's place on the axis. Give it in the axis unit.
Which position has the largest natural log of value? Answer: 847.0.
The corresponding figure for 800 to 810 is 809.0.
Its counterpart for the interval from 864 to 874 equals 873.0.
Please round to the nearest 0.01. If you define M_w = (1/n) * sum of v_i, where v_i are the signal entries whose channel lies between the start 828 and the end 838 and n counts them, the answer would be 1.29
